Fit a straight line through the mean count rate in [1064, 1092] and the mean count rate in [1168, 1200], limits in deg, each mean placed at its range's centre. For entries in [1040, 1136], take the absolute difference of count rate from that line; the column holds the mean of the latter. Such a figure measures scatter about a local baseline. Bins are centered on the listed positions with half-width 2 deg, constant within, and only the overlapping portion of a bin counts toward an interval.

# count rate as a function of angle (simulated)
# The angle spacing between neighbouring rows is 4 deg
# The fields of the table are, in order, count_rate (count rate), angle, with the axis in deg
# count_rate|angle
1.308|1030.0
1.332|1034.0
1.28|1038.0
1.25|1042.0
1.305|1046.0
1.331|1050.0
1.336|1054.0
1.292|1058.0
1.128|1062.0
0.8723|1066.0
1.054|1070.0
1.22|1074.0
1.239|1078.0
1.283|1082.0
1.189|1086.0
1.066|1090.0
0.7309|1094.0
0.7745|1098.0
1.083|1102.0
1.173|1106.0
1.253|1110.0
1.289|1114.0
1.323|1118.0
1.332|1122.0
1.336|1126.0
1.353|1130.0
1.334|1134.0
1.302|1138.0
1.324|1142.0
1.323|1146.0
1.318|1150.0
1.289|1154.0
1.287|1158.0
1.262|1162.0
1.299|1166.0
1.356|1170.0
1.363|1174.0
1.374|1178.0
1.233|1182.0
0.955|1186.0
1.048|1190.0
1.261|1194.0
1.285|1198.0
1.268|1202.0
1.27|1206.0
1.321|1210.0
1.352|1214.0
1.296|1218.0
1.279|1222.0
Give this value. 0.153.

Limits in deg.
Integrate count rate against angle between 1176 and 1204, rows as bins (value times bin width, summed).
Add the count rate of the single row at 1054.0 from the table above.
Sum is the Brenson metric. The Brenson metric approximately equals 35.0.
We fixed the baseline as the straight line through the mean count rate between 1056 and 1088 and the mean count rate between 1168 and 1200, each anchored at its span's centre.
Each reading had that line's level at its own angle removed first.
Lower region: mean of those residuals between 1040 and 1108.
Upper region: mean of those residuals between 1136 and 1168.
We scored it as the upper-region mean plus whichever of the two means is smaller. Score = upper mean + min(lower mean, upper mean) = 0.063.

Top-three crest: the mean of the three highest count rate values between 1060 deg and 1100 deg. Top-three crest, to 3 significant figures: 1.25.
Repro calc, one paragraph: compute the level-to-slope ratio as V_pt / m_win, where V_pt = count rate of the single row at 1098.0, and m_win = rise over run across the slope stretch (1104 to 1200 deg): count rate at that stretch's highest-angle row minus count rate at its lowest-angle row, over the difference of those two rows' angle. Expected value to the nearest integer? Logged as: 636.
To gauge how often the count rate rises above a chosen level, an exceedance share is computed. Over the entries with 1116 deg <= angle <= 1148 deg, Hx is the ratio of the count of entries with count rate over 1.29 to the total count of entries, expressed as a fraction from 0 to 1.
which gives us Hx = 1.00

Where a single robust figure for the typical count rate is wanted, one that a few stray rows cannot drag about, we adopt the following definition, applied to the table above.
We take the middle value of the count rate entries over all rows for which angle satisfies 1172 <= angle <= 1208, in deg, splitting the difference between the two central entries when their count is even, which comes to 1.27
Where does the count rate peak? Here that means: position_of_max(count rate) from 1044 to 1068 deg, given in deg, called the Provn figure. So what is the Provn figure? 1054.0 deg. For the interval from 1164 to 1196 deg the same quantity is 1178.0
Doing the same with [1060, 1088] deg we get 1082.0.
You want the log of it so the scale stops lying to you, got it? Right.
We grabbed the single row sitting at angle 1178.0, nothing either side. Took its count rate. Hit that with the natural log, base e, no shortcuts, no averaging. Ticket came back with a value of 0.32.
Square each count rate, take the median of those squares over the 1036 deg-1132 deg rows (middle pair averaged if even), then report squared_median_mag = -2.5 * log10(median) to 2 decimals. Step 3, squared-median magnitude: -0.49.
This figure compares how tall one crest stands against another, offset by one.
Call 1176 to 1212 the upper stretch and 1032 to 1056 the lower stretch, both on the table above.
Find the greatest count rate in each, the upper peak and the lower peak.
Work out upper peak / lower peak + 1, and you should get 2.03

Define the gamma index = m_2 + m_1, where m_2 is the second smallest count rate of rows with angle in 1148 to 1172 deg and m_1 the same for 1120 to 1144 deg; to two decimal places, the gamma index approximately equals 2.61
